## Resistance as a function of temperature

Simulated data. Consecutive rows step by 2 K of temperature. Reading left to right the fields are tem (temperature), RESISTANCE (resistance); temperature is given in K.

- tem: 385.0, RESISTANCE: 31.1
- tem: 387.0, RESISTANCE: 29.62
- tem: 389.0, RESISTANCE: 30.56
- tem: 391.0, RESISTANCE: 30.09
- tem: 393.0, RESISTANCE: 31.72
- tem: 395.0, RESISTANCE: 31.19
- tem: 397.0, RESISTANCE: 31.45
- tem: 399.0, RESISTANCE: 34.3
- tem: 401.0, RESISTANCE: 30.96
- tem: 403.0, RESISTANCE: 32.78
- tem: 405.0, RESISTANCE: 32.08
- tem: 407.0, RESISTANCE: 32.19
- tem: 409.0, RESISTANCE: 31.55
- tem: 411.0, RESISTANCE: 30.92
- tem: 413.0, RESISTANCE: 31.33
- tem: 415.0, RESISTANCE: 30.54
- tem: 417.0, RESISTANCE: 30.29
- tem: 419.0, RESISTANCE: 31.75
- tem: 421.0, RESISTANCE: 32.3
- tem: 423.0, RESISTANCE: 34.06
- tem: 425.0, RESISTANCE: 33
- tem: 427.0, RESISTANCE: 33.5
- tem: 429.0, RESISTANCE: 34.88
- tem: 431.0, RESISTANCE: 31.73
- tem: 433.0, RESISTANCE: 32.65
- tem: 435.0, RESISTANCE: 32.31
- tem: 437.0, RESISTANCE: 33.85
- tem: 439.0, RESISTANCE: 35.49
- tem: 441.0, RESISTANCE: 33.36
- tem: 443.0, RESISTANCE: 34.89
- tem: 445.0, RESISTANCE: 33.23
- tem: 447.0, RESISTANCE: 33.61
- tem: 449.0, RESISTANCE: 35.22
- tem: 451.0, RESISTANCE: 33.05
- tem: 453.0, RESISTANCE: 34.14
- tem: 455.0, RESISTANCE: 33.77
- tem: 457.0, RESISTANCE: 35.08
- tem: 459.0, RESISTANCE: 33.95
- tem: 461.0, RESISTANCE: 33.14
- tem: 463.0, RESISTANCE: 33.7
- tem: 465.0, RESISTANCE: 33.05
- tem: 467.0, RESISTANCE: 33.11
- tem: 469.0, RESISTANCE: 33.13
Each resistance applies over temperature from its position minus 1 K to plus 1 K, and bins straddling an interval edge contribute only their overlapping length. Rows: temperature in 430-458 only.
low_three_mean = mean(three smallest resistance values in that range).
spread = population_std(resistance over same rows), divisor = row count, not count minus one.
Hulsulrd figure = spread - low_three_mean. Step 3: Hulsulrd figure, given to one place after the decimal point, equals -31.1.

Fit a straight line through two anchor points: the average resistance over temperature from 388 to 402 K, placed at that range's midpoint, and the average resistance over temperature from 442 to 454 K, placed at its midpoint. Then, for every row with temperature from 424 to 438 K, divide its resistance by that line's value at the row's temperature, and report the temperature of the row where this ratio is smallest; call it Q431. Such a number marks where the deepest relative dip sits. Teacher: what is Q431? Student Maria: 431.0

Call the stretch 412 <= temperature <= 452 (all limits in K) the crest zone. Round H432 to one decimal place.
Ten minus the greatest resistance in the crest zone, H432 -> -25.5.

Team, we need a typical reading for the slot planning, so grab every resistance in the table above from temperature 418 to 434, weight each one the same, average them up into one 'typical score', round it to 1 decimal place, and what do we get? 33.0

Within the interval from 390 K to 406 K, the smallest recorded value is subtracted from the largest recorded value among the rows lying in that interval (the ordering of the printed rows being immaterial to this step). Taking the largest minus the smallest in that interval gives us 4.2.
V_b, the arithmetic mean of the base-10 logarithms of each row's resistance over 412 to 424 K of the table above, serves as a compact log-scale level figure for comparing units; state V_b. 1.50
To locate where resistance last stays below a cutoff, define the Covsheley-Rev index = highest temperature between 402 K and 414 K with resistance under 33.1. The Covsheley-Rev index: 413.0 K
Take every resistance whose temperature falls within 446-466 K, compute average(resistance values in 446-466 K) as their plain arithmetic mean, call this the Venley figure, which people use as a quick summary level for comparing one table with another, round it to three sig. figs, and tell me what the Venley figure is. 33.9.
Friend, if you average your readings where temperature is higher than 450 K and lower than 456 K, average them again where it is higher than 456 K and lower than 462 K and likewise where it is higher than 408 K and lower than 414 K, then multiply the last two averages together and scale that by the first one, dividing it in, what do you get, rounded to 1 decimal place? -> 31.6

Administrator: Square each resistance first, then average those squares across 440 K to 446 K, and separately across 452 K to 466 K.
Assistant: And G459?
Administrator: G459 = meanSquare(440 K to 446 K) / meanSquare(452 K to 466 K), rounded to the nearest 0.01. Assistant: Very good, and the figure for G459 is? 1.00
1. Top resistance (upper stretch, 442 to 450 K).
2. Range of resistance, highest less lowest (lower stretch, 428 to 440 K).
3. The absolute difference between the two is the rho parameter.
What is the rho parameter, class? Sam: 31.5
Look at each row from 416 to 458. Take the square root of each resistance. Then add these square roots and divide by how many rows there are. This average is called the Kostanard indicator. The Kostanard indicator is 5.78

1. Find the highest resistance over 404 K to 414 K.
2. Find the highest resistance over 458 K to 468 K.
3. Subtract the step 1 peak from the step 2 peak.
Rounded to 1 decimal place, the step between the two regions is 1.8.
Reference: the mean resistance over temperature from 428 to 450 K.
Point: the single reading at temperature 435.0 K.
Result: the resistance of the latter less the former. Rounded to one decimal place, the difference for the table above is -1.4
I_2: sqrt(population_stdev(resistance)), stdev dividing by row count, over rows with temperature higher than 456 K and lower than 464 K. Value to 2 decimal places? 0.84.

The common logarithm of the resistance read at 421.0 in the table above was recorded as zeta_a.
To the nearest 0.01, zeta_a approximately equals 1.51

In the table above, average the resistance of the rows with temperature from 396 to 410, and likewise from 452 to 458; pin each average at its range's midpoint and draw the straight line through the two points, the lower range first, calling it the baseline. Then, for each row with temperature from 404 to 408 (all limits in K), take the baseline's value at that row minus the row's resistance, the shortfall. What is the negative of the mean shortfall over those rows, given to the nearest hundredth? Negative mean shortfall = -0.18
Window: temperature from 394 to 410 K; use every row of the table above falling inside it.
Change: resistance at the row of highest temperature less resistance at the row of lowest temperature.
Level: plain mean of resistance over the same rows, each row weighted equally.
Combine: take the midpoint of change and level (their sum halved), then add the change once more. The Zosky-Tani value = 16.6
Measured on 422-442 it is 15.7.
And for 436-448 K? 16.7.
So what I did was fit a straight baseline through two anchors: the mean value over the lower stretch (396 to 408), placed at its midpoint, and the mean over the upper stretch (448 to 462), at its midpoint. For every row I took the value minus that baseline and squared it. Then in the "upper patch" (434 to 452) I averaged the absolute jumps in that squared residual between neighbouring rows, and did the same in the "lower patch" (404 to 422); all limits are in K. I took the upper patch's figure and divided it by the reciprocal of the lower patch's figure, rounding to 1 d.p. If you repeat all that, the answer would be 3.2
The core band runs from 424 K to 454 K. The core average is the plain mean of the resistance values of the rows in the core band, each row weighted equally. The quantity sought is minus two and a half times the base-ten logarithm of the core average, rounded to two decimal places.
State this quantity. -3.82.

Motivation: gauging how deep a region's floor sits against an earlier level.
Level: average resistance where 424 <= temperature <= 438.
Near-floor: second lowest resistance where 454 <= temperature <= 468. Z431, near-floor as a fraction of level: 1.00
